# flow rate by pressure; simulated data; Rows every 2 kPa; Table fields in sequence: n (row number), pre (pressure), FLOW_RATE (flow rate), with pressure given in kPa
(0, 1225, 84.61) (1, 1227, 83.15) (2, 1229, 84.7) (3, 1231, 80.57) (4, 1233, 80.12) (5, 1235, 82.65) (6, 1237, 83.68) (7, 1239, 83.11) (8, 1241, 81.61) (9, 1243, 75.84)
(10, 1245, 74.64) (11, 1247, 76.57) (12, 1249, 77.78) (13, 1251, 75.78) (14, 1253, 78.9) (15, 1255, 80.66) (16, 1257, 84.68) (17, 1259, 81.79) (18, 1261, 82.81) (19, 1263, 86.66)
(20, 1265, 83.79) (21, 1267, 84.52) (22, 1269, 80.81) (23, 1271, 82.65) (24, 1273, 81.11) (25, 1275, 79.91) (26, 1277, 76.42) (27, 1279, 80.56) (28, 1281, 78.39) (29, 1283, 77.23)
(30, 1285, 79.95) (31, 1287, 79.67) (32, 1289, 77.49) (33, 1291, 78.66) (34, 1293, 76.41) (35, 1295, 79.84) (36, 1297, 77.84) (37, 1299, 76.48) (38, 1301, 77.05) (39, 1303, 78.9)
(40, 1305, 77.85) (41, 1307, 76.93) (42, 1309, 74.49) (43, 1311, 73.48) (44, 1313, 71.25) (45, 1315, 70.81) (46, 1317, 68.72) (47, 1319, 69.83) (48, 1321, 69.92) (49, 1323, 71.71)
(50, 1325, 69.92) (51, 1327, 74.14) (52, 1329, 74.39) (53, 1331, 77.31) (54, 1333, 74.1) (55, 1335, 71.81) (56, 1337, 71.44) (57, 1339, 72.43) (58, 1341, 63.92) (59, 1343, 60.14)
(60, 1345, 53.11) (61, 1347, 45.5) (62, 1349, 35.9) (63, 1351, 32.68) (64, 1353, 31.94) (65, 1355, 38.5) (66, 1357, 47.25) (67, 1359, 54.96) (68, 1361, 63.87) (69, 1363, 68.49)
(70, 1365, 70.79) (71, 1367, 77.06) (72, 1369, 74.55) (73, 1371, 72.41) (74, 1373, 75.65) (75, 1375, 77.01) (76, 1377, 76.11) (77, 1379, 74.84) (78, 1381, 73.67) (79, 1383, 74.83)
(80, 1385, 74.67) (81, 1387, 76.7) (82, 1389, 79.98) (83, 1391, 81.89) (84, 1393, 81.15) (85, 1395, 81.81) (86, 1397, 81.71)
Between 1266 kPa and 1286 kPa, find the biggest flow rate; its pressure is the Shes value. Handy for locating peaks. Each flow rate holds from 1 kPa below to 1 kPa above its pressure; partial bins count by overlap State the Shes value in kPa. 1267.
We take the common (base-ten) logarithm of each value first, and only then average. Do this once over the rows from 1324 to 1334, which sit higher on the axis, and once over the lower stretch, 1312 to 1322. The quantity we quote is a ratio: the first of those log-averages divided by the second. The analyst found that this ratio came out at 1.013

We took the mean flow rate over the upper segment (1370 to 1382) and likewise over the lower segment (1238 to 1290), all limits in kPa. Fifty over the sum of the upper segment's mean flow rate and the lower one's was 0.322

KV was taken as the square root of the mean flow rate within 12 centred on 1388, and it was 8.8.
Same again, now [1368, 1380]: 8.7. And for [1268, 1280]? 9.0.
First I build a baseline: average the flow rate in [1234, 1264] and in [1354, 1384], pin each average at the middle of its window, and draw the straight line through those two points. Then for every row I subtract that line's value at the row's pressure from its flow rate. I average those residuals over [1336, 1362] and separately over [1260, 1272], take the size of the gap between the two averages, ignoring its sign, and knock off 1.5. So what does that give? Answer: 22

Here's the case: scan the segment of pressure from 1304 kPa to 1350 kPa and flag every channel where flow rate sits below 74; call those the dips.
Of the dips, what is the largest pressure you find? 1349 kPa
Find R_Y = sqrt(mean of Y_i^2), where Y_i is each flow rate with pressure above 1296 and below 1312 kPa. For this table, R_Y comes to 77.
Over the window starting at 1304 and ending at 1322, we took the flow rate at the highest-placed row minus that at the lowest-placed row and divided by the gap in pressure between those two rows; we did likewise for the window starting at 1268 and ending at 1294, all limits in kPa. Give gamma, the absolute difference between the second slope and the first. 0.31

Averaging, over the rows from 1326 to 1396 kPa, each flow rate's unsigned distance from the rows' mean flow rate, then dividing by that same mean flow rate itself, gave 0.18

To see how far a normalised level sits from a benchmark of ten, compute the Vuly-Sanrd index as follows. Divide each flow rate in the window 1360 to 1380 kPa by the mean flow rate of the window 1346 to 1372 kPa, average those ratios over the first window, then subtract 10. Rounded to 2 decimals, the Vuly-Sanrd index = -8.67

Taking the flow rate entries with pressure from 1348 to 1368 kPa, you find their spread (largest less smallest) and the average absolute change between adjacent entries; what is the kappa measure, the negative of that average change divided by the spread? -0.12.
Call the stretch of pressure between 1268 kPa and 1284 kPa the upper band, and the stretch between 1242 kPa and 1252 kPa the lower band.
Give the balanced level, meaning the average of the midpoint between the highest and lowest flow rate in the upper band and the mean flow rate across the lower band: 78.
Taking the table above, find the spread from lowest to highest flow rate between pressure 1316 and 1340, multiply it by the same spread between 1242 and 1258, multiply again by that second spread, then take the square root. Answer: 29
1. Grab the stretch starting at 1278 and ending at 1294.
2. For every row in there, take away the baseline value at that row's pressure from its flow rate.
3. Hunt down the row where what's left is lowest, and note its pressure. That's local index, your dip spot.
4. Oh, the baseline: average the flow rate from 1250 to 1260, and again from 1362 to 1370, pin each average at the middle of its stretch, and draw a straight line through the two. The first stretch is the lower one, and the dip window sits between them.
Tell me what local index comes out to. 1293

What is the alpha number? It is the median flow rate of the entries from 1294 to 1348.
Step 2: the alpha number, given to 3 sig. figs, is 72.4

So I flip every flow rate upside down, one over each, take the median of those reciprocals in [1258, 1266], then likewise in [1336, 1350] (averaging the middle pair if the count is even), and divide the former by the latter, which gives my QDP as 0.72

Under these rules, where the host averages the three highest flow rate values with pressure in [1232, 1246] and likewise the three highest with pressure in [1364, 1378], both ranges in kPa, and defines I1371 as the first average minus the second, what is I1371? 6.4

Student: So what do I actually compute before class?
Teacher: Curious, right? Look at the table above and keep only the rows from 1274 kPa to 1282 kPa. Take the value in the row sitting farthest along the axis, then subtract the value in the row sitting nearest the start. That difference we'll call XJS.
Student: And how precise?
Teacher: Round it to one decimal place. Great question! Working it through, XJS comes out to -1.5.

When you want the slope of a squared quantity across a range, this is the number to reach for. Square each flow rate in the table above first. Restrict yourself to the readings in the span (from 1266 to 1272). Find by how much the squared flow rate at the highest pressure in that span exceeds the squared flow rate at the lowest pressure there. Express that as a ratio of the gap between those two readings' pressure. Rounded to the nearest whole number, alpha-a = -78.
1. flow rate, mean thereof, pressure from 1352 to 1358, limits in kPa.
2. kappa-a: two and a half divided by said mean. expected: 0.0637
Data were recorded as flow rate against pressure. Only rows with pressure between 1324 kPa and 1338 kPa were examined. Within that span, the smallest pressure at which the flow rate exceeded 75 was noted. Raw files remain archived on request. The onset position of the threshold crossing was 1331 kPa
